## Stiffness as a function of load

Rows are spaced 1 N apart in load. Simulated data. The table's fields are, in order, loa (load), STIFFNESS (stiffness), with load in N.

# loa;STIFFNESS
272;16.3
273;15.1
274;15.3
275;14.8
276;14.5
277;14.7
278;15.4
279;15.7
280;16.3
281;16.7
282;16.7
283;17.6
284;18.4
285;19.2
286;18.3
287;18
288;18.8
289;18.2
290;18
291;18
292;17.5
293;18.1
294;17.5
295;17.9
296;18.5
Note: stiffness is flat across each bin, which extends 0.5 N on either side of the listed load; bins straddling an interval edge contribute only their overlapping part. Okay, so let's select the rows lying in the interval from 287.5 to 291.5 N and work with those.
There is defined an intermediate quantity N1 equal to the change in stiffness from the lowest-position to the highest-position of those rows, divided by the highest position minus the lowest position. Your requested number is -0.3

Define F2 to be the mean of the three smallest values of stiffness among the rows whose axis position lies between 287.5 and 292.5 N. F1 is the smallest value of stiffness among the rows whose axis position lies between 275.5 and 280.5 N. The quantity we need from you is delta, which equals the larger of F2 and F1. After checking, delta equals 17.8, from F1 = 14.5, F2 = 17.8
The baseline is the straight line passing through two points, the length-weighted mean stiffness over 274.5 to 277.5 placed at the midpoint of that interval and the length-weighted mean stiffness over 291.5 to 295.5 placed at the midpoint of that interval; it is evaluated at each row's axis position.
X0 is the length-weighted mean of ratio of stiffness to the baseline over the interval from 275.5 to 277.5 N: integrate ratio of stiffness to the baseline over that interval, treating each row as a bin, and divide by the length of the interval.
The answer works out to 0.99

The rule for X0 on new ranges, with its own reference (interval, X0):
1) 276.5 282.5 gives 1.04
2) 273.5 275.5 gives 1.05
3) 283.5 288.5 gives 1.13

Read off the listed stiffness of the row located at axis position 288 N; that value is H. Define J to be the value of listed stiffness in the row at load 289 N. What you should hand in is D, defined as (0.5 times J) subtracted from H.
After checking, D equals 9.7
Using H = 18.8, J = 18.2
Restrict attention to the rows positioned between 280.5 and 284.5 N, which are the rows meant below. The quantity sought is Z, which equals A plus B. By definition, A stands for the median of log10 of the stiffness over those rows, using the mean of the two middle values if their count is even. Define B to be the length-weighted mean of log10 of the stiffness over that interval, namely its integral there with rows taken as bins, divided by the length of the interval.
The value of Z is 2.47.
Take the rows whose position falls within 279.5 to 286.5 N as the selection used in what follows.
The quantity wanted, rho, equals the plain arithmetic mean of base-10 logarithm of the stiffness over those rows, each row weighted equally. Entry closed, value 1.24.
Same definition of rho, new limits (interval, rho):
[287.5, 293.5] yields 1.26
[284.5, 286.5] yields 1.27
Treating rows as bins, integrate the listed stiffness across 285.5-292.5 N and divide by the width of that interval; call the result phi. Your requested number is 18.1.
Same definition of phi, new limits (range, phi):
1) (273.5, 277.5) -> 14.8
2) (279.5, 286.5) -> 17.6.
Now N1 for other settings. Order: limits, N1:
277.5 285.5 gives 0.5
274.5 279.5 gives 0.2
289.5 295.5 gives 0.0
